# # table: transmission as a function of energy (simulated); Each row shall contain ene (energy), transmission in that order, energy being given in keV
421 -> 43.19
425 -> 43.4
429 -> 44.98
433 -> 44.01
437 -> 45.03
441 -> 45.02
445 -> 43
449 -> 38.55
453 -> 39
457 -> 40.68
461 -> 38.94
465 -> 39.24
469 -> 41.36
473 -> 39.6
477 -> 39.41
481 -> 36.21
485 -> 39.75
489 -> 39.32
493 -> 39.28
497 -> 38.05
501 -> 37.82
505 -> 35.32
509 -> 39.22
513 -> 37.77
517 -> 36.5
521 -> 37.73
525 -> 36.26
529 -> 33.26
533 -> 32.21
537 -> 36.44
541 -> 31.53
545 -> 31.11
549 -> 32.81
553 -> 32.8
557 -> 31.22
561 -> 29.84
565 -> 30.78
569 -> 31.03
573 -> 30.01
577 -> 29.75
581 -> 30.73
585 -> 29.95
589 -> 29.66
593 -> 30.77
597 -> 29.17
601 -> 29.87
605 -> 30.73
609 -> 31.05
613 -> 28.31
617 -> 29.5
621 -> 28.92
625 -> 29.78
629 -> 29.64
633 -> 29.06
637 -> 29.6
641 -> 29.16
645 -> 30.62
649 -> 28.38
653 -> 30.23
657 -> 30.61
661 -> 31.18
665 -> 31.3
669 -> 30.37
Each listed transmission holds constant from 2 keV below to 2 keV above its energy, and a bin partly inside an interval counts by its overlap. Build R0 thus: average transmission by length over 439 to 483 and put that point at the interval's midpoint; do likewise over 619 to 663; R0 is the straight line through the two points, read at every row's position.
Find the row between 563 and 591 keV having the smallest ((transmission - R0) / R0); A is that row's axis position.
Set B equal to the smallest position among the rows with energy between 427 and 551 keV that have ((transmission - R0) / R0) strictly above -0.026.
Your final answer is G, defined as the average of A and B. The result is 503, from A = 577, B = 429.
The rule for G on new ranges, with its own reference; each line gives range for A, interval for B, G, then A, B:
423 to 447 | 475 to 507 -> 451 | 425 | 477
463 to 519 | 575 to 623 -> 545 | 481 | 609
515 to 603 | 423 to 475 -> 493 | 561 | 425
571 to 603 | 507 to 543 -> 543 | 577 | 509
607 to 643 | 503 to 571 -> 561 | 613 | 509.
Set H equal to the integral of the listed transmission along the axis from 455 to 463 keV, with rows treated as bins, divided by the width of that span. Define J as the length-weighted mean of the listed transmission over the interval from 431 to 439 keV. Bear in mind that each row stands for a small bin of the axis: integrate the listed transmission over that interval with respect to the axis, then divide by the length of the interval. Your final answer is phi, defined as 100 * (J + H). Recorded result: 8433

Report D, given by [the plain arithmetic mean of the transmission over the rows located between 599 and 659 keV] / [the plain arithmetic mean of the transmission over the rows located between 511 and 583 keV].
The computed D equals 0.90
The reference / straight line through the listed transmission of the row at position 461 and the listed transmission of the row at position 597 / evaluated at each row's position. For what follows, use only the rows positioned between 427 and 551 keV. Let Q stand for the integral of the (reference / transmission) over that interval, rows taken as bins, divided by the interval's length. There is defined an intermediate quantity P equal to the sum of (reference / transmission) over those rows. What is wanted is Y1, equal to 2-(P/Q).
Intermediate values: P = 30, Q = 0.97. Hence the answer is -29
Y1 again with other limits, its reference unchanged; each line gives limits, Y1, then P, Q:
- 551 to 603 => -11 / 13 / 1.01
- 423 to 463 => -8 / 10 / 0.95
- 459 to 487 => -5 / 7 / 0.97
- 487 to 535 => -10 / 12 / 0.96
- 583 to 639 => -12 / 13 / 0.95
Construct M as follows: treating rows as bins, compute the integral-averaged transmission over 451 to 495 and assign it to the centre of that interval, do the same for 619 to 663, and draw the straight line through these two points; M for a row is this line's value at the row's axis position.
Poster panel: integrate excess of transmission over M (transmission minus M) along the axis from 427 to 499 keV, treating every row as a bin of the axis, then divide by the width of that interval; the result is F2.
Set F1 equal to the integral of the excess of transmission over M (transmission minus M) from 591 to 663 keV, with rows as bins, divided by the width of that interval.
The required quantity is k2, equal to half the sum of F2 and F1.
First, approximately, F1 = -0.7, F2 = 0.7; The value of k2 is -0.01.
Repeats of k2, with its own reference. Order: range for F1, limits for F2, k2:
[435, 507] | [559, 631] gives -1.05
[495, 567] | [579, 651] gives -1.53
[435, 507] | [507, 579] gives -0.85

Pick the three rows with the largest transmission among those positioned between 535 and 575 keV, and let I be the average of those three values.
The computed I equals 34.0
